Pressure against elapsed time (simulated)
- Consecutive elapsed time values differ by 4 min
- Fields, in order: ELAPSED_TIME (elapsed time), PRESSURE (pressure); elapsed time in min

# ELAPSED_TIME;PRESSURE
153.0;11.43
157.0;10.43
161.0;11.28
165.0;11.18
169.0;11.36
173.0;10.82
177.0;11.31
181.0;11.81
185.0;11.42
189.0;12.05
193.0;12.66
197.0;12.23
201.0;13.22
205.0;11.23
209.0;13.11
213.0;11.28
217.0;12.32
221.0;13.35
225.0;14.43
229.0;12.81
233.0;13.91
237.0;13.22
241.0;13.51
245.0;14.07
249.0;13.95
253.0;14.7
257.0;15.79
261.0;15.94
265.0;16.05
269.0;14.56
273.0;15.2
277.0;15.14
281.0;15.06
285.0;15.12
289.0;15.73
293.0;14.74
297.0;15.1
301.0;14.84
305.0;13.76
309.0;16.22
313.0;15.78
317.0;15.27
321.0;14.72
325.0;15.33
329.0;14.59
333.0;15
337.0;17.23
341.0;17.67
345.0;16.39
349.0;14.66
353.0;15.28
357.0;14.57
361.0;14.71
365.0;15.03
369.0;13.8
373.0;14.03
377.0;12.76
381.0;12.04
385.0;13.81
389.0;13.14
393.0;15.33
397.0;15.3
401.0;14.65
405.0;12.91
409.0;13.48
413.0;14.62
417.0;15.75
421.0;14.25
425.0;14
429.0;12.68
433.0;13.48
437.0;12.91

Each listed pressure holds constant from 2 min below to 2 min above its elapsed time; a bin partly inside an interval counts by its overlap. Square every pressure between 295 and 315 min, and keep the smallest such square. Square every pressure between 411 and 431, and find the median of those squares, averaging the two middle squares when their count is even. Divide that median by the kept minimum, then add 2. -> 3.1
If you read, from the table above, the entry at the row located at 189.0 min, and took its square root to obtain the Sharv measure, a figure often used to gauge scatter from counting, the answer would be 3.47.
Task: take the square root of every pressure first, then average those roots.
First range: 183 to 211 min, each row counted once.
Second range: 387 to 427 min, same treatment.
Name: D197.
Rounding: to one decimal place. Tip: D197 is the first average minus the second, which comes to -0.3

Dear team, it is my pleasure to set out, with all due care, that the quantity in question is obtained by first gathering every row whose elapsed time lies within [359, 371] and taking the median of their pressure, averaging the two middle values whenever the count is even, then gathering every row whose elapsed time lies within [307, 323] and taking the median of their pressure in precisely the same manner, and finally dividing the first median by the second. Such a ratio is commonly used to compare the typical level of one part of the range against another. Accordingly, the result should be 0.95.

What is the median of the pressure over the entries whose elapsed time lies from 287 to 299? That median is 15.1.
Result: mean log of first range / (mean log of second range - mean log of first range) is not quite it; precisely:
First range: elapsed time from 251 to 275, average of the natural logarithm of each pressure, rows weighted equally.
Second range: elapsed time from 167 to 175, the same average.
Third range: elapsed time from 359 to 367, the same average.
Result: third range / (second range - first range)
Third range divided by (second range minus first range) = -8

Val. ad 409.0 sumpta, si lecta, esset 13.48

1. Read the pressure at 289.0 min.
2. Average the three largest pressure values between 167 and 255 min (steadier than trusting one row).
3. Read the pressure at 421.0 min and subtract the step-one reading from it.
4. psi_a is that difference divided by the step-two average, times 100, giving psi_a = -10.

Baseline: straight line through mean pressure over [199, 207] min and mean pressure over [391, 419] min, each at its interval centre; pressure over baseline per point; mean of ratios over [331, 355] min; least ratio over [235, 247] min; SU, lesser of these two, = 1.05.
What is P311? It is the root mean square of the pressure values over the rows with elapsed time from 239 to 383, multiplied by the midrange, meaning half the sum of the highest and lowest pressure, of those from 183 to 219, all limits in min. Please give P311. 183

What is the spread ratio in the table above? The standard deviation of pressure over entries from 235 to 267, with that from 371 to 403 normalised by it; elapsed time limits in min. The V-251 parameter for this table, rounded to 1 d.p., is 1.0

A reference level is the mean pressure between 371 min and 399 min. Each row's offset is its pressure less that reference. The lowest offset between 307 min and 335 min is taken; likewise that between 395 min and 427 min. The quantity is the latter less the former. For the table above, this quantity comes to -1.7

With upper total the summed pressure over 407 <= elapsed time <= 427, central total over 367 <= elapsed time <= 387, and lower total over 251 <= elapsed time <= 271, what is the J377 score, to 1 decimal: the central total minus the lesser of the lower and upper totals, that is -5.7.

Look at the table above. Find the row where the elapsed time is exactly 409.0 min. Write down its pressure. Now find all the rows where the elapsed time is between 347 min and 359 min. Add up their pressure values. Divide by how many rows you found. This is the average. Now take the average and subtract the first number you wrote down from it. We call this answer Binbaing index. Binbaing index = 1.4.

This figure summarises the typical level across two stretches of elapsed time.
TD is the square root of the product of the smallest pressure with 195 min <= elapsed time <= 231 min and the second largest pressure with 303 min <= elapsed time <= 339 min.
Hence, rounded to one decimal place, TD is 13.5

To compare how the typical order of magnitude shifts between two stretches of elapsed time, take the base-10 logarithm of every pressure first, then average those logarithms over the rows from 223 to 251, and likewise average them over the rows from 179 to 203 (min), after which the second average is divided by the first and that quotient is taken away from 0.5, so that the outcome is -0.457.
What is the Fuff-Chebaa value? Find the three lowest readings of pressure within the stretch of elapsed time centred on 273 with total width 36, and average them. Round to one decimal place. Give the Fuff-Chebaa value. 14.9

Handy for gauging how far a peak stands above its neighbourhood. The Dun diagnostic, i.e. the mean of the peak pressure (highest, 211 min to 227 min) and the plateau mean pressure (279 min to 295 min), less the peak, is 0.4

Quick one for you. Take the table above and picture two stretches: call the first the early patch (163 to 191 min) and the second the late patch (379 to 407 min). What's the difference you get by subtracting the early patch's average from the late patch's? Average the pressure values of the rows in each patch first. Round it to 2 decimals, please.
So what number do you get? 2.46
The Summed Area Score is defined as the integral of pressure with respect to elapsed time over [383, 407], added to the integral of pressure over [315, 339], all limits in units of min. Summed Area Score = 709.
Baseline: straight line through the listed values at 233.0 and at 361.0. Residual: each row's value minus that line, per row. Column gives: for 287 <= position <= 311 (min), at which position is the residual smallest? 305.0 min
